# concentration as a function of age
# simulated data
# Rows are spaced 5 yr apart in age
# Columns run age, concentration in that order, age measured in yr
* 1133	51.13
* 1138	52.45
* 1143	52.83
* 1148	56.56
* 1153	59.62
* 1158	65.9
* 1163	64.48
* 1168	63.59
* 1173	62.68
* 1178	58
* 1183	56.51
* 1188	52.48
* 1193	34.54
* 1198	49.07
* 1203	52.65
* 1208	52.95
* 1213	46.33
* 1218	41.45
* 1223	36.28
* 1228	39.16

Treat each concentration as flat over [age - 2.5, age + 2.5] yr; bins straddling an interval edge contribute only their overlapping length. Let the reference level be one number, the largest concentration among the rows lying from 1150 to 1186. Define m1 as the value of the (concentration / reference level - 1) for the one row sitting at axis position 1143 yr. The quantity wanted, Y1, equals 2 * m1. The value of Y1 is -0.40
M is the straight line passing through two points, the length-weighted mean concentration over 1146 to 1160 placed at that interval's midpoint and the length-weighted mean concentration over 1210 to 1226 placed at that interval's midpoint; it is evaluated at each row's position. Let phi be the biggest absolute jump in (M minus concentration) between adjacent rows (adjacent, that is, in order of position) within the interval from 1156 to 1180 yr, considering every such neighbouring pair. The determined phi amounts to 3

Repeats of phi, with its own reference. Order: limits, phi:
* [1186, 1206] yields 16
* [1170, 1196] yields 16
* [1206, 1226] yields 5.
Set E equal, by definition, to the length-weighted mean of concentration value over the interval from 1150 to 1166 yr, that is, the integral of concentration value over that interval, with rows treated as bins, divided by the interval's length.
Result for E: 63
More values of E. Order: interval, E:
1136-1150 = 54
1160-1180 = 62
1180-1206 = 49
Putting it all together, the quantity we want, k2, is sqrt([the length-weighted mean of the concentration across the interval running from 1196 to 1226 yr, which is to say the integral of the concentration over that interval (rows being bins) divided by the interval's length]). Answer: 6.8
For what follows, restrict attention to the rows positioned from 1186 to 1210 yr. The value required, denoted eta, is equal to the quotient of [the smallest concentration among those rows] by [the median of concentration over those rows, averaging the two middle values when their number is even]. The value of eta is 0.658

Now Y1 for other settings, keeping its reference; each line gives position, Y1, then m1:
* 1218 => -0.74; -0.371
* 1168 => -0.07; -0.035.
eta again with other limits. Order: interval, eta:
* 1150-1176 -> 0.938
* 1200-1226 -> 0.783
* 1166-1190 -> 0.905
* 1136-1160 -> 0.927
